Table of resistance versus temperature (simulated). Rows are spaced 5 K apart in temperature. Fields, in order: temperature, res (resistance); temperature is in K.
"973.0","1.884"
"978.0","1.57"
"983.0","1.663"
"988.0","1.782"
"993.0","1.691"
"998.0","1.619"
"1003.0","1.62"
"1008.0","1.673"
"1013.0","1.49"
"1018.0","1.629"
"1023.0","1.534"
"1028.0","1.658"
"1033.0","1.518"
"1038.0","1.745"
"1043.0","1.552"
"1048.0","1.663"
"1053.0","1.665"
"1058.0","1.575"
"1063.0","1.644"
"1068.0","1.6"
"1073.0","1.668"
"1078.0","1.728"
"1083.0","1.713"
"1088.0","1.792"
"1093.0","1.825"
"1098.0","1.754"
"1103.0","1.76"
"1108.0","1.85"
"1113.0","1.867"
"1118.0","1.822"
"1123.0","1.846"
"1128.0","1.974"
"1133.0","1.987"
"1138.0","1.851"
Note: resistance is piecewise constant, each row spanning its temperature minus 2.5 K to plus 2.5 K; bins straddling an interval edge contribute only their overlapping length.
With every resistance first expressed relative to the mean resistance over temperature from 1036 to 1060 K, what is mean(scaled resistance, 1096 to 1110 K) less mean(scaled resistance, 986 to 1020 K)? 0.09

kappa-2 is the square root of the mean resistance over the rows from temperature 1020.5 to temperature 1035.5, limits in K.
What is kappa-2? 1.25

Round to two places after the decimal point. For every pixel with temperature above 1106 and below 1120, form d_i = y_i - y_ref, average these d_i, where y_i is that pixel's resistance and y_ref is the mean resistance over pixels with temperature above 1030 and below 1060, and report 0.23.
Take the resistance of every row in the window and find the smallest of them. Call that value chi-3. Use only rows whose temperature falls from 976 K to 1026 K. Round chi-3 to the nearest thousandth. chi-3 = 1.490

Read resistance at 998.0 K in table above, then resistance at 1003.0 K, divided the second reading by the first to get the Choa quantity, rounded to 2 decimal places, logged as 1.00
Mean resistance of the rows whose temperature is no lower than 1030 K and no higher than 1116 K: 1.70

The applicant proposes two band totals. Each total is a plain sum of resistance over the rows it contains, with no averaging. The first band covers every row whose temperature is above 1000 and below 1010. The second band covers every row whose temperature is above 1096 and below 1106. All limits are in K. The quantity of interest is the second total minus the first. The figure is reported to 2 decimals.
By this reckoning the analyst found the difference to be 0.22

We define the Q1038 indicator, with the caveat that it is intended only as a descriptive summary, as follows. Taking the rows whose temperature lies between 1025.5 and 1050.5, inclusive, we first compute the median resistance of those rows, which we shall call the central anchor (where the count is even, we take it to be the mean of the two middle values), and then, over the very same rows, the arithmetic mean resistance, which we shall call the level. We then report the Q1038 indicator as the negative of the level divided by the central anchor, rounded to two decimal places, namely -0.98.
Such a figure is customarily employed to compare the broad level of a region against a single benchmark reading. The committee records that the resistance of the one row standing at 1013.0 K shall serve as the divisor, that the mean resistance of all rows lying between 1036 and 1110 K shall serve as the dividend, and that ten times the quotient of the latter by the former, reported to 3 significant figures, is 11.4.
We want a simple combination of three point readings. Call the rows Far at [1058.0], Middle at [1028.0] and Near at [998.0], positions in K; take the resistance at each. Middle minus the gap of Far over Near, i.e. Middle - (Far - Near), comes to 1.70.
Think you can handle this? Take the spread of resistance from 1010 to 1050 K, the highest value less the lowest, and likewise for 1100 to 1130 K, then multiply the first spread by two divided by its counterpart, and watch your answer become 2.4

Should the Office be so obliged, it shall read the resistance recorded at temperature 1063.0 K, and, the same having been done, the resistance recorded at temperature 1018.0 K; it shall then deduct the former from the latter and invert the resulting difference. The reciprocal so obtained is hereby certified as -67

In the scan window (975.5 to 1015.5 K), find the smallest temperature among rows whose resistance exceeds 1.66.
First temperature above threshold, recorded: 983.0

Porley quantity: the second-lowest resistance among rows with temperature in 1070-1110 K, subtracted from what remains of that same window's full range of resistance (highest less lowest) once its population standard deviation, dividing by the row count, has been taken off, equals -1.59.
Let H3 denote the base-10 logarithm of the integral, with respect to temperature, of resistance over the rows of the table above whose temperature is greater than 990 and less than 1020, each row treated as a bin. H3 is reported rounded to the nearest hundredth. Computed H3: 1.69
